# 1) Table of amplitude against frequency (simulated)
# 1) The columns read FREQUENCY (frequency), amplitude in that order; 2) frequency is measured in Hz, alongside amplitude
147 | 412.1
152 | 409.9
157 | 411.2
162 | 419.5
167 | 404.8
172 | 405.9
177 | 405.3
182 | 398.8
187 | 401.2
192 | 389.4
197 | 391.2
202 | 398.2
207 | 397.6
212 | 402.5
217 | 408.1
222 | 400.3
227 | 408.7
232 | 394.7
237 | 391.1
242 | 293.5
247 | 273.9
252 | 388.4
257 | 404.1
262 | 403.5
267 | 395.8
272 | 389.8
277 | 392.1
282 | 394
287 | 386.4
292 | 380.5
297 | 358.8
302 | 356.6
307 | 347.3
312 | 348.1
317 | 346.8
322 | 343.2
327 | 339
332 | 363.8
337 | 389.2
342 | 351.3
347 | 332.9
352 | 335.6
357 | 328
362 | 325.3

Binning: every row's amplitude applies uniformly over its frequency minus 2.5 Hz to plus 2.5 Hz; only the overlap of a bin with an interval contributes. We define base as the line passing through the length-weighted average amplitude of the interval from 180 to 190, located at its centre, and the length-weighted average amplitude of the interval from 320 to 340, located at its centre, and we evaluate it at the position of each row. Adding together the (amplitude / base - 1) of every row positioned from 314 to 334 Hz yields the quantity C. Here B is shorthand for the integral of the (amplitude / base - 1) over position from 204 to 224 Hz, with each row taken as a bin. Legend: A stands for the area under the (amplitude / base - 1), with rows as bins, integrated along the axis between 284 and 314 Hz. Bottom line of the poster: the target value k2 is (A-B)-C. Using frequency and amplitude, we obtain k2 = -0.7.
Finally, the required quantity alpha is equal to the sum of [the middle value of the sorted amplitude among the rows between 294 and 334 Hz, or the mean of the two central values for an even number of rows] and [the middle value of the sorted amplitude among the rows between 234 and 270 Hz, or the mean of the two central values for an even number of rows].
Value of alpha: 739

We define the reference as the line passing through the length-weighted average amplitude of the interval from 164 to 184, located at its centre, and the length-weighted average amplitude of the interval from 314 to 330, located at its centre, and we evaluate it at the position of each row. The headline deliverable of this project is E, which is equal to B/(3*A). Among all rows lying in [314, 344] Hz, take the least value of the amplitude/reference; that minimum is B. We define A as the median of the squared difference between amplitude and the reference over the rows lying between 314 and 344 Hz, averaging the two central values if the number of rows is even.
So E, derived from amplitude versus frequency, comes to 0.0026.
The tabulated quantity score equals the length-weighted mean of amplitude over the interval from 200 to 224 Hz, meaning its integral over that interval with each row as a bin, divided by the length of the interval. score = 401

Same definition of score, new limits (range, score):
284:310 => 366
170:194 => 400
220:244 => 379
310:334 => 348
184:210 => 396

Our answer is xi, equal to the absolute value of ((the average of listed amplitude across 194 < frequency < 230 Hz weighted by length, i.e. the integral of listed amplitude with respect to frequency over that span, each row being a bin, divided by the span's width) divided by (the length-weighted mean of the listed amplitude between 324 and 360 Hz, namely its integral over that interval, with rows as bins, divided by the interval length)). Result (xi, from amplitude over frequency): 1.15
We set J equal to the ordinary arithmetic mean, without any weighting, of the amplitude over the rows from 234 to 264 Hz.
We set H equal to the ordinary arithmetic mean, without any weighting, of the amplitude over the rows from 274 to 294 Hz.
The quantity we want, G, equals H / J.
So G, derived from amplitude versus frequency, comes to 1.08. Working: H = 388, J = 359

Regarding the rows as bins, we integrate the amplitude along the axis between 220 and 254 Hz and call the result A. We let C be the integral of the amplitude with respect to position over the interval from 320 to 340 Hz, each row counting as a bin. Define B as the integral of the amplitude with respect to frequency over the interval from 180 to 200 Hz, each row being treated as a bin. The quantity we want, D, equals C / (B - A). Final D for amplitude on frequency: -2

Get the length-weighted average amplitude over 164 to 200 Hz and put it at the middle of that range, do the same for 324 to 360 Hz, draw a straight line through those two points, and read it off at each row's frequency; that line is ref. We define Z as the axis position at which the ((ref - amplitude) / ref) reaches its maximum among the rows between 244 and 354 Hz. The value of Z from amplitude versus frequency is 247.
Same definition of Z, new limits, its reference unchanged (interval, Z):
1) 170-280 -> 247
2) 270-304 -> 302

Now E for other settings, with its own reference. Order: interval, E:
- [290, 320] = 0.0233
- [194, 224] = 0.0028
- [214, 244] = 0.0007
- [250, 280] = 0.0004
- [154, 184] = 0.0676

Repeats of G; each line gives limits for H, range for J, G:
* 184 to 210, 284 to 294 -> 1.03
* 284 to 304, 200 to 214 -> 0.93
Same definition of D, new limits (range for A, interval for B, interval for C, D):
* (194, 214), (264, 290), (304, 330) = 4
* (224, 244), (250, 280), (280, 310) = 3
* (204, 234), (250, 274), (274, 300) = -4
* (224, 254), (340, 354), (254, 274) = -1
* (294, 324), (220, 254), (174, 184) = 2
